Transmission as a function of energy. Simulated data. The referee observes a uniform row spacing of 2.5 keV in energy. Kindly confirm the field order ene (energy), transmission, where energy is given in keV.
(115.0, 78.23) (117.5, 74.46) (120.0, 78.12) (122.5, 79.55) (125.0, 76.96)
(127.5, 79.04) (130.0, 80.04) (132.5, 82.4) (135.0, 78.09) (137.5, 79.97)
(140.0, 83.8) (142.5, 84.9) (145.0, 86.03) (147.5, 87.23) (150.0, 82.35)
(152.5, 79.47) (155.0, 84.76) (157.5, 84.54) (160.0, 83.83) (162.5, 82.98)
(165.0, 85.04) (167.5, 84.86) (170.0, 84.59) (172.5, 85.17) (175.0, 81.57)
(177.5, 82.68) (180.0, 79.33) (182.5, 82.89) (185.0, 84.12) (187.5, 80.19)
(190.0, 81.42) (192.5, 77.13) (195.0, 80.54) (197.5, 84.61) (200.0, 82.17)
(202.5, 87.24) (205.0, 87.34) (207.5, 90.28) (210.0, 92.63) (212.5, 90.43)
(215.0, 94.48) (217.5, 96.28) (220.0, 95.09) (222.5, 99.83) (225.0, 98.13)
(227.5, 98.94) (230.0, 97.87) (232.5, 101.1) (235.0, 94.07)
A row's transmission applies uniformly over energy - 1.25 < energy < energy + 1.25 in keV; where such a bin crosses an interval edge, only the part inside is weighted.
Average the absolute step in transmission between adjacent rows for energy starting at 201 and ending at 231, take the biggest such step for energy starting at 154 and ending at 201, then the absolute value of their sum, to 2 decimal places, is 6.38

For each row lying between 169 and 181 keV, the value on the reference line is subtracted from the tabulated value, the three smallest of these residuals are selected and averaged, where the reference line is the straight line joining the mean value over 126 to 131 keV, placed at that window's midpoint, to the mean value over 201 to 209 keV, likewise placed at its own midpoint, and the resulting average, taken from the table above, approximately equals -3.9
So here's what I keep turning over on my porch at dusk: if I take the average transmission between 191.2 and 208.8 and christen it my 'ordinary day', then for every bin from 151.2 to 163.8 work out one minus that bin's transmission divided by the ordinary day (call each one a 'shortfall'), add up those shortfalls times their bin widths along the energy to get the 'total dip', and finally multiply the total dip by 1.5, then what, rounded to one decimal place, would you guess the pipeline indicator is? 0.2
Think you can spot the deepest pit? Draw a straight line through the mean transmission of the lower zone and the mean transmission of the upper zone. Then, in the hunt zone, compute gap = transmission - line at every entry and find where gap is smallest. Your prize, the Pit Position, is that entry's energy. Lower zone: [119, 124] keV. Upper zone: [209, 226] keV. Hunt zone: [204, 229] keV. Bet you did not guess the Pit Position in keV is 205.0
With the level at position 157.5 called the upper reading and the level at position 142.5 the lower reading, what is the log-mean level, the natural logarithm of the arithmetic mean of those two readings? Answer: 4.44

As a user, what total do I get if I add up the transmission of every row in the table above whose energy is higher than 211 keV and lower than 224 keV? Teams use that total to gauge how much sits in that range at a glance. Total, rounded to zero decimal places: 476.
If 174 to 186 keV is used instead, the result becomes 411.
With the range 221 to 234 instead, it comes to 496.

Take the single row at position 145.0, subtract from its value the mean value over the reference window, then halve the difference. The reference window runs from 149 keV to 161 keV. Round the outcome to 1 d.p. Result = 1.5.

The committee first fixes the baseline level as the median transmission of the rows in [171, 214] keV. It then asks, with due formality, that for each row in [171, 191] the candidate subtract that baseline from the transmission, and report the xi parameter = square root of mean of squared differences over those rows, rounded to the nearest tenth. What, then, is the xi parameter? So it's 2.0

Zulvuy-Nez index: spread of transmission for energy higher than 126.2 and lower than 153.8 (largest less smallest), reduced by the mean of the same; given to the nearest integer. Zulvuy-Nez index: -73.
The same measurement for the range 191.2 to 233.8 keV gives -67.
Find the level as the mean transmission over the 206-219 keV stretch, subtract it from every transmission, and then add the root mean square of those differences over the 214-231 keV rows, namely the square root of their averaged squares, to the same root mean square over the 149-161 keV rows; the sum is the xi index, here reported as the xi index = 14.8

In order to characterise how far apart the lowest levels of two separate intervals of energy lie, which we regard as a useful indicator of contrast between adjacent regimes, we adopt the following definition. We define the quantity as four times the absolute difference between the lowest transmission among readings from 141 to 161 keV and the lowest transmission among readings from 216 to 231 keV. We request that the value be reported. 62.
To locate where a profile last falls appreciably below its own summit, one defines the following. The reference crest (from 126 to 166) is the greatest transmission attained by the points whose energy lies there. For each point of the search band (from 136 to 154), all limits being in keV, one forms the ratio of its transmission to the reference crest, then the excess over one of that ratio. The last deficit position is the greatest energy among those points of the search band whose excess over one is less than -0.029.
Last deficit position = 152.5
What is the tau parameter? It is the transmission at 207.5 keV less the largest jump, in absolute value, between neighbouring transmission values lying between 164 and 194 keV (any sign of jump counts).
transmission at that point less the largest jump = 86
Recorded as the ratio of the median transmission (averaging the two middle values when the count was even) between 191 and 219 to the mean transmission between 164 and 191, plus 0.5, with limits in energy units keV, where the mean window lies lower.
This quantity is 1.55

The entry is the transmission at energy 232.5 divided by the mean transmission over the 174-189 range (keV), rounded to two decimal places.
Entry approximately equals 1.24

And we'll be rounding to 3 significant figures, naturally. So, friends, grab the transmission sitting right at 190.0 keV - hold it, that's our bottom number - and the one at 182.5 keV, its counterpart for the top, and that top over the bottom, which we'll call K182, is 1.02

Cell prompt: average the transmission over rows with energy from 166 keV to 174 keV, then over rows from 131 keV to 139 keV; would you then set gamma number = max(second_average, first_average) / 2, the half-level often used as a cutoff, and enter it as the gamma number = 42.4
